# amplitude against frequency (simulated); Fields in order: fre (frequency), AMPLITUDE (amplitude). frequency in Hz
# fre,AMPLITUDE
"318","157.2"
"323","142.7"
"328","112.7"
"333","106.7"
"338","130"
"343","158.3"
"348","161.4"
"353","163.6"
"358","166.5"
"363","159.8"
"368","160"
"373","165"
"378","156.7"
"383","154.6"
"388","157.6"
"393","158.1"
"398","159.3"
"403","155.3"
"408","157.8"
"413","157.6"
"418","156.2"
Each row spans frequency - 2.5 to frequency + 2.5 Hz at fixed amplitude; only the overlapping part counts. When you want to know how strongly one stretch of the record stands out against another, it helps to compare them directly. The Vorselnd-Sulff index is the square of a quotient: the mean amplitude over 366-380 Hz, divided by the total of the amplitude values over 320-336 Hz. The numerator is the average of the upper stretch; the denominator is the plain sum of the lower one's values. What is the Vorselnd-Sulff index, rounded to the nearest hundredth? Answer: 0.20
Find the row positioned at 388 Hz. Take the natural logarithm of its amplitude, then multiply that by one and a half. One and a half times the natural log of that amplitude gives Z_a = 7.590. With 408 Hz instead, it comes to 7.592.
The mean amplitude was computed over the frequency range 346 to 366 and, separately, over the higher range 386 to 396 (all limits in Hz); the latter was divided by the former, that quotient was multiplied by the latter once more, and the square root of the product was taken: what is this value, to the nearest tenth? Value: 12.4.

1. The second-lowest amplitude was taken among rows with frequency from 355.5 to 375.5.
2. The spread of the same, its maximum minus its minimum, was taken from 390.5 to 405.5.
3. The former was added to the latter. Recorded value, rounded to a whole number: 164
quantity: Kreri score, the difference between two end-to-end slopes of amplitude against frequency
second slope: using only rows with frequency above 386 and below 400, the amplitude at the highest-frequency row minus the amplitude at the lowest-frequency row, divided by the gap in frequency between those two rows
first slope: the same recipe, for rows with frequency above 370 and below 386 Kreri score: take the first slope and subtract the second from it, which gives -1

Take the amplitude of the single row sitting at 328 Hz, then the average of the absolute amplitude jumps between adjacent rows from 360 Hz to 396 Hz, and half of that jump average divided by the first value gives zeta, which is 0.014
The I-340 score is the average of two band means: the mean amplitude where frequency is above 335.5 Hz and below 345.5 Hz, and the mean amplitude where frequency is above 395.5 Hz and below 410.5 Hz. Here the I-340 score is 151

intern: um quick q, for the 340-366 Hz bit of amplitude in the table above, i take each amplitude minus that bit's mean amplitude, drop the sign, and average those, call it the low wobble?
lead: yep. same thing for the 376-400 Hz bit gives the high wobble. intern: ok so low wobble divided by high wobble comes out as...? 1.9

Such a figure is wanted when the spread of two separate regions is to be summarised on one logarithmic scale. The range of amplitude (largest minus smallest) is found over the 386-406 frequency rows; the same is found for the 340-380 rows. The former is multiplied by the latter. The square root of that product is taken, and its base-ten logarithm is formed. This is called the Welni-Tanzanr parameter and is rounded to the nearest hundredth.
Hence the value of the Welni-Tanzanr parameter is 0.80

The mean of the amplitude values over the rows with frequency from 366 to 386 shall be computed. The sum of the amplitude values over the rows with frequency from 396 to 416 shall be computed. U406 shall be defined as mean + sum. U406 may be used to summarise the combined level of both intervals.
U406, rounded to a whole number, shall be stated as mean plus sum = 789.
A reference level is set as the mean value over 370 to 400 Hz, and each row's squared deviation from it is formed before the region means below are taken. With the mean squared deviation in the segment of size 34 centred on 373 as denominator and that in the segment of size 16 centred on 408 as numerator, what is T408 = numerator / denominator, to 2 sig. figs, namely 0.22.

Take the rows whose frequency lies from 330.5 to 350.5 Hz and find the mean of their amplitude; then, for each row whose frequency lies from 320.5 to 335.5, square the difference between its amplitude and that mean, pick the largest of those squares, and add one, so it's 1051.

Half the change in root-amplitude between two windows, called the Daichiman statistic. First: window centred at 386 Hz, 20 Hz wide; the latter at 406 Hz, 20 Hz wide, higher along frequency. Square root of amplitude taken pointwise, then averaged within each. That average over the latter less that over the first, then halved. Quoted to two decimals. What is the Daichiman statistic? 0.01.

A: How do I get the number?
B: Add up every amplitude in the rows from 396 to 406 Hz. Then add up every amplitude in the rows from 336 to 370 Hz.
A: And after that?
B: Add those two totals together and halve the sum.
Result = 707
